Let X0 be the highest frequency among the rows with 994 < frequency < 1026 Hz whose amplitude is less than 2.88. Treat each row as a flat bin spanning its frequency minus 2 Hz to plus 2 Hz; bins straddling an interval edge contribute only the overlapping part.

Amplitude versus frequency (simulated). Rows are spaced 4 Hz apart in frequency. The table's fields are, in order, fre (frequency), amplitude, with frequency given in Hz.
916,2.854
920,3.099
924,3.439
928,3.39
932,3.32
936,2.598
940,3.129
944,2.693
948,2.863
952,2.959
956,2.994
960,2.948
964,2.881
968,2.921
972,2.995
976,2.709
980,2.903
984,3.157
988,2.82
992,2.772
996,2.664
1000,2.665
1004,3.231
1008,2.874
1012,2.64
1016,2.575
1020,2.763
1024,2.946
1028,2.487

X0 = 1020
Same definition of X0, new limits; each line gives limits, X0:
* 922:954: 948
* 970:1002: 1000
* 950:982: 976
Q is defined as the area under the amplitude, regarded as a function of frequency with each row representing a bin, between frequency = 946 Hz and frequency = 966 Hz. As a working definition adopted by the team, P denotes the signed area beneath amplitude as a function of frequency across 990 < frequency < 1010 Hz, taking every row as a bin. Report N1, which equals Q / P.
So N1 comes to 1.03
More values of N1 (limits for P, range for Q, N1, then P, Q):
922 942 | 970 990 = 0.92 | 63.5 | 58.3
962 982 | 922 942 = 1.10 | 57.6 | 63.5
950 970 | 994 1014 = 0.96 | 58.8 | 56.3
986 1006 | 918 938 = 1.12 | 56.6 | 63.4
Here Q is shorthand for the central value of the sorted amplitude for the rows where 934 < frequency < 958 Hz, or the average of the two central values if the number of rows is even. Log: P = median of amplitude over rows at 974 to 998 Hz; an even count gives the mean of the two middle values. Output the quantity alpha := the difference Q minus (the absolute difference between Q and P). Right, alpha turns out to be 2.80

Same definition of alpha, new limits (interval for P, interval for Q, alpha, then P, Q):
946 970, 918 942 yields 2.93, 2.93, 3.22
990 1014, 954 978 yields 2.72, 2.72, 2.93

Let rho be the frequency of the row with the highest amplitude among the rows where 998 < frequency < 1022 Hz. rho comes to 1004 Hz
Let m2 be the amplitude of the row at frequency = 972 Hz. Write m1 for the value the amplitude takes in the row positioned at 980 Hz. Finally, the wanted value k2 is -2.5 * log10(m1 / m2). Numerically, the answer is 0.03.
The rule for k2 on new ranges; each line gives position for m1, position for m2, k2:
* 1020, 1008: 0.04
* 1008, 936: -0.11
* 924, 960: -0.17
